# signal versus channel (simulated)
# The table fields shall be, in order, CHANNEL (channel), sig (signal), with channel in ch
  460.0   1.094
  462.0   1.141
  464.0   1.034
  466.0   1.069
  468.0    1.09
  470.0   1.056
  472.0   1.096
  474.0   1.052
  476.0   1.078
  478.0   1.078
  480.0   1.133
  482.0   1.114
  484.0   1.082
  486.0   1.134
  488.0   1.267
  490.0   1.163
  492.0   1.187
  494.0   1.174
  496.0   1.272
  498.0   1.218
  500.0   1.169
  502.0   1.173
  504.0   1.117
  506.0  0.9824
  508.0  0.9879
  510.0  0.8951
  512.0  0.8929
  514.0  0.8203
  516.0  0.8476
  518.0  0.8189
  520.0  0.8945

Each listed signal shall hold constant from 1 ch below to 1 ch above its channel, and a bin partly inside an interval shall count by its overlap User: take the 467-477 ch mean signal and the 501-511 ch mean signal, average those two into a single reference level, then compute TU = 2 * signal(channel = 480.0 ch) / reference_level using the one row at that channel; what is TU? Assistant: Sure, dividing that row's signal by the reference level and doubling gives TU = 2.15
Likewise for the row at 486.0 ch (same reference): 2.15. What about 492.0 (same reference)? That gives 2.26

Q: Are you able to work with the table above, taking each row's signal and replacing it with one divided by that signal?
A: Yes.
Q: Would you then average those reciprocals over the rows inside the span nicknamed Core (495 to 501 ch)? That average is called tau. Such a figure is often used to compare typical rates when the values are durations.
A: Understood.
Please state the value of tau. 0.82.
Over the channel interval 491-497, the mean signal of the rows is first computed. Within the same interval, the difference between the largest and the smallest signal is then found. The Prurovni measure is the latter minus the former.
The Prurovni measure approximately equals -1.11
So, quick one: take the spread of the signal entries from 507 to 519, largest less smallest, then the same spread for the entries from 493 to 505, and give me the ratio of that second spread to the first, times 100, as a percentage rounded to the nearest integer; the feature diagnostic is 92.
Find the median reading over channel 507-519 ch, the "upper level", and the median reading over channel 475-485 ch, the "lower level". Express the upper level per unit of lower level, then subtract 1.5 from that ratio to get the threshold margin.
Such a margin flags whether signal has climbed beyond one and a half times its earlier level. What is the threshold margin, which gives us -0.7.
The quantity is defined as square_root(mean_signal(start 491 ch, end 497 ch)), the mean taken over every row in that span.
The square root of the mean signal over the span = 1.10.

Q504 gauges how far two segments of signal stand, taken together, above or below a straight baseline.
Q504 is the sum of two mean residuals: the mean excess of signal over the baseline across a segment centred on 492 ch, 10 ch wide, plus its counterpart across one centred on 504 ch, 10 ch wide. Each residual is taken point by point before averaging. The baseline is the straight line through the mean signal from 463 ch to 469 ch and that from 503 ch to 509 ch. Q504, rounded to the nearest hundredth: 0.23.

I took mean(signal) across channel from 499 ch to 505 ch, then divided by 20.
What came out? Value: 0.058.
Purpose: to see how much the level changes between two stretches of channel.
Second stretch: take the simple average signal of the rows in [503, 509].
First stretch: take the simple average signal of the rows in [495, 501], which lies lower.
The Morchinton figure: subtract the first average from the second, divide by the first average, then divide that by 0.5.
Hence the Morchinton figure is -0.31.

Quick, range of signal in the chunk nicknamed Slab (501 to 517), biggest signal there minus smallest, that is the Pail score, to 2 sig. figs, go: 0.35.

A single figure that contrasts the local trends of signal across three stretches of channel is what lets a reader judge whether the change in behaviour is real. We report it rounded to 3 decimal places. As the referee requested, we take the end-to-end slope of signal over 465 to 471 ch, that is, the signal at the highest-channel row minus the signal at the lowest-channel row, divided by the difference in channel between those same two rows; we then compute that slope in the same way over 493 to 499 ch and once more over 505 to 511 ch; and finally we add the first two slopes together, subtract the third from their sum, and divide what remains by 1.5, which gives 0.020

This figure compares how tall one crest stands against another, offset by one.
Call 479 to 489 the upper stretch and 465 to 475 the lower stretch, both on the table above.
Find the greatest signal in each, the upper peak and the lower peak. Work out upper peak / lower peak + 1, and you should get 2.16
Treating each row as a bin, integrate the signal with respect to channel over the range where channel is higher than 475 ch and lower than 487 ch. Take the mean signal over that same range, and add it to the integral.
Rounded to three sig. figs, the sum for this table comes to 14.3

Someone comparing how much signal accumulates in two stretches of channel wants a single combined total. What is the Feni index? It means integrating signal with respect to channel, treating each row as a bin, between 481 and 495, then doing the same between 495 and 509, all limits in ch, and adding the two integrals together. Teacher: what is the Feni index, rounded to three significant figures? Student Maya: 32.1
